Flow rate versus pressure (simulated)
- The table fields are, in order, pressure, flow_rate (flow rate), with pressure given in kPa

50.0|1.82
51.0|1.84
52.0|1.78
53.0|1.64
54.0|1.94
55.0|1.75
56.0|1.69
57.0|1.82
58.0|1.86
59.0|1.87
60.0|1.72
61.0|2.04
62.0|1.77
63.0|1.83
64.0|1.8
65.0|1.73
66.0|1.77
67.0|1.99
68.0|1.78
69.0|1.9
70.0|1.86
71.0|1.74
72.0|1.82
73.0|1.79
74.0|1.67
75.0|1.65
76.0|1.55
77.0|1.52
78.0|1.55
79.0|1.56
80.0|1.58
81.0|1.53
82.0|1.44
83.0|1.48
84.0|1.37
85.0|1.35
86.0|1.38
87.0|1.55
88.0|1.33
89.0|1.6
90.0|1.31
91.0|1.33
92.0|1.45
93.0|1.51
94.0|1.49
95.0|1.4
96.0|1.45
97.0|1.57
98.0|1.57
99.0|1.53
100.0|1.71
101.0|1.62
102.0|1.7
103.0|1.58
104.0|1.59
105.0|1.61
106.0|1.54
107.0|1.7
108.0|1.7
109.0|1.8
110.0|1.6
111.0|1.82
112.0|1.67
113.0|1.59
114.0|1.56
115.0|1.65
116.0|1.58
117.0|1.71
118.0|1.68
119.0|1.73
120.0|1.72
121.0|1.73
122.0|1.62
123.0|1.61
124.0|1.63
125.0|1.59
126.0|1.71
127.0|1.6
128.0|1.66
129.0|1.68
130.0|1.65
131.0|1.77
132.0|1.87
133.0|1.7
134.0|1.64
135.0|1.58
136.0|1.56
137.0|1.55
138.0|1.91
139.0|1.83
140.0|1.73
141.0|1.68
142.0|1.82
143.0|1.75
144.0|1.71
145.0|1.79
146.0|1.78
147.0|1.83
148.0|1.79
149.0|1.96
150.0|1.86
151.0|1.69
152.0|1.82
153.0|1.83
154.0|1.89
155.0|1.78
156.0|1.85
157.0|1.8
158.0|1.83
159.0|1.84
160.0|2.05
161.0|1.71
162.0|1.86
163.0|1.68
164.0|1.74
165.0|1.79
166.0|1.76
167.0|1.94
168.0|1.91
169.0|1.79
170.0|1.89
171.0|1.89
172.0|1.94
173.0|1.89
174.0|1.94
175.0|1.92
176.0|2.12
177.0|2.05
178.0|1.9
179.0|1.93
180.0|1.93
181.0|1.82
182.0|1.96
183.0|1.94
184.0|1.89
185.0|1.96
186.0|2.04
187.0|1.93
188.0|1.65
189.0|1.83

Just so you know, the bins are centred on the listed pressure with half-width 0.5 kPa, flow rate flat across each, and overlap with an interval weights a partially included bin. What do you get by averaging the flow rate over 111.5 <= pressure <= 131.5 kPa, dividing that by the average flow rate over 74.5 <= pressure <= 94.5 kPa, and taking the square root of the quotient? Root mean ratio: 1.06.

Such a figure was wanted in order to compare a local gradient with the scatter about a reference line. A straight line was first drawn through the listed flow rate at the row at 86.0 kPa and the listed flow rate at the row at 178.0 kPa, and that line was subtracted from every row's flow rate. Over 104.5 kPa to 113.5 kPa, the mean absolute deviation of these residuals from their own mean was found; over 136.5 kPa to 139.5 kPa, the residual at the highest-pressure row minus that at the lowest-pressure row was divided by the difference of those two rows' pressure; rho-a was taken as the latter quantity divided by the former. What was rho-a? 1.7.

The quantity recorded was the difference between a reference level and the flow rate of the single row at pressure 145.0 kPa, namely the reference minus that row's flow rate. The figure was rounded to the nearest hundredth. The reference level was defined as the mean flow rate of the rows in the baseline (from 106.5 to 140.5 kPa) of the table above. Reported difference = -0.11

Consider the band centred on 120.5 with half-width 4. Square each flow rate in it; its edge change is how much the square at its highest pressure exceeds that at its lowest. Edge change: -0.3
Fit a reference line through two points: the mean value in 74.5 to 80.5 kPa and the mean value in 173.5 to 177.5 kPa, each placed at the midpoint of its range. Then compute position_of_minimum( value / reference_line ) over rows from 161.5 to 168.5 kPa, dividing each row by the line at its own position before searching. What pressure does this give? 163.0 kPa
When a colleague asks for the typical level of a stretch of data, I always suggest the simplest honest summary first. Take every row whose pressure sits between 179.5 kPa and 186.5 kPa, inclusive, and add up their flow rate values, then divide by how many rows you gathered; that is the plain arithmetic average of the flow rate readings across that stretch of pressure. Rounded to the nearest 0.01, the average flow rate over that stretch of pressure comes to 1.93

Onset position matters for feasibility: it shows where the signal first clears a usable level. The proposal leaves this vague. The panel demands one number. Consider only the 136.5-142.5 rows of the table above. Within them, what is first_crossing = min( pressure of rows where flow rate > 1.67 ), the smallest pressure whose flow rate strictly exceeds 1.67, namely 138.0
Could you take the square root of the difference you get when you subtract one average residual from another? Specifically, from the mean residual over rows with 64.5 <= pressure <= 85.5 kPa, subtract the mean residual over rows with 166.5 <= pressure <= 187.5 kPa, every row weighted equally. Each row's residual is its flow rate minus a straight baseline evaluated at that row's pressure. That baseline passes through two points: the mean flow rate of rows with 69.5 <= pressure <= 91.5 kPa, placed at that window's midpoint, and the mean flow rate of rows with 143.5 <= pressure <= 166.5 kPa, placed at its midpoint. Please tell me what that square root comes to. 0.286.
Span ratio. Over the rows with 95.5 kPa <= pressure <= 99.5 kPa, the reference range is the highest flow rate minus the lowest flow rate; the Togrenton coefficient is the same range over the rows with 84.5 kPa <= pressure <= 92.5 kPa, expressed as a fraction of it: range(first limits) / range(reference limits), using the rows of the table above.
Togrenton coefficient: 2.4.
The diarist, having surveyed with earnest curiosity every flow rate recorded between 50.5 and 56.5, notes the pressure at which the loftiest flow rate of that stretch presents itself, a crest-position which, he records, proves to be 54.0 kPa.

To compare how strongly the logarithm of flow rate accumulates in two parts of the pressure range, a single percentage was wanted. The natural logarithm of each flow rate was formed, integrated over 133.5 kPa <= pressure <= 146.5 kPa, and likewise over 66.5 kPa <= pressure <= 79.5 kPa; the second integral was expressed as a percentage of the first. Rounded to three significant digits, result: 100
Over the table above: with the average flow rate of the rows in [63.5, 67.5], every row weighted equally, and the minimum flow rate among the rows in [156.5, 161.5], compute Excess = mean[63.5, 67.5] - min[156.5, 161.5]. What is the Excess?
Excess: 0.11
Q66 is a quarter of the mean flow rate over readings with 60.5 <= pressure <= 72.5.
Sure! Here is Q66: 0.46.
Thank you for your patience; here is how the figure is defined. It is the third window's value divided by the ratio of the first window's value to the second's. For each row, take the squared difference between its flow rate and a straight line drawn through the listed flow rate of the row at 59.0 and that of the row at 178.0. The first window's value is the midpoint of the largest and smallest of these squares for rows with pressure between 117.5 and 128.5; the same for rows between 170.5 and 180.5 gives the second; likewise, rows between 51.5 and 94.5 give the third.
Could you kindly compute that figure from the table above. 0.070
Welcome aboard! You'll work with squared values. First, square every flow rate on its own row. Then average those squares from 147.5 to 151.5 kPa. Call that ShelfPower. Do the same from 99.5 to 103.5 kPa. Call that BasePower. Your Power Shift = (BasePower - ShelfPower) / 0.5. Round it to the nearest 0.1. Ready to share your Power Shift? -1.2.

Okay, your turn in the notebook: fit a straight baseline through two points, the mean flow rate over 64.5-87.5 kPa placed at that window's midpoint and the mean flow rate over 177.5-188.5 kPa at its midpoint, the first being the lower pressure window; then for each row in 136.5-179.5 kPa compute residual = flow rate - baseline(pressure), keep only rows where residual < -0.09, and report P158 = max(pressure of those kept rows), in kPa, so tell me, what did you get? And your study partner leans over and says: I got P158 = 166.0 kPa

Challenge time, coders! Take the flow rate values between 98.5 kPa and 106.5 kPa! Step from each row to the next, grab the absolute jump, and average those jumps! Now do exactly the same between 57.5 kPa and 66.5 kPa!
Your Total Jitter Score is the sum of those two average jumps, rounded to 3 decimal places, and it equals 0.200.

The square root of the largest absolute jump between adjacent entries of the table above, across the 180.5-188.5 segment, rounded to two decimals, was 0.53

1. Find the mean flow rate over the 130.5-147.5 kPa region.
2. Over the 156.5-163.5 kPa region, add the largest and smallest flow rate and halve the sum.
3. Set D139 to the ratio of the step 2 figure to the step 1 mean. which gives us 1.07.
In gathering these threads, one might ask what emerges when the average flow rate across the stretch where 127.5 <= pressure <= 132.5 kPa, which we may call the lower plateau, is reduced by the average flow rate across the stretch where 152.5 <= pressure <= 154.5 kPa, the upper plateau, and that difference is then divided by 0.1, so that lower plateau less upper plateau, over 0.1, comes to -1.3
